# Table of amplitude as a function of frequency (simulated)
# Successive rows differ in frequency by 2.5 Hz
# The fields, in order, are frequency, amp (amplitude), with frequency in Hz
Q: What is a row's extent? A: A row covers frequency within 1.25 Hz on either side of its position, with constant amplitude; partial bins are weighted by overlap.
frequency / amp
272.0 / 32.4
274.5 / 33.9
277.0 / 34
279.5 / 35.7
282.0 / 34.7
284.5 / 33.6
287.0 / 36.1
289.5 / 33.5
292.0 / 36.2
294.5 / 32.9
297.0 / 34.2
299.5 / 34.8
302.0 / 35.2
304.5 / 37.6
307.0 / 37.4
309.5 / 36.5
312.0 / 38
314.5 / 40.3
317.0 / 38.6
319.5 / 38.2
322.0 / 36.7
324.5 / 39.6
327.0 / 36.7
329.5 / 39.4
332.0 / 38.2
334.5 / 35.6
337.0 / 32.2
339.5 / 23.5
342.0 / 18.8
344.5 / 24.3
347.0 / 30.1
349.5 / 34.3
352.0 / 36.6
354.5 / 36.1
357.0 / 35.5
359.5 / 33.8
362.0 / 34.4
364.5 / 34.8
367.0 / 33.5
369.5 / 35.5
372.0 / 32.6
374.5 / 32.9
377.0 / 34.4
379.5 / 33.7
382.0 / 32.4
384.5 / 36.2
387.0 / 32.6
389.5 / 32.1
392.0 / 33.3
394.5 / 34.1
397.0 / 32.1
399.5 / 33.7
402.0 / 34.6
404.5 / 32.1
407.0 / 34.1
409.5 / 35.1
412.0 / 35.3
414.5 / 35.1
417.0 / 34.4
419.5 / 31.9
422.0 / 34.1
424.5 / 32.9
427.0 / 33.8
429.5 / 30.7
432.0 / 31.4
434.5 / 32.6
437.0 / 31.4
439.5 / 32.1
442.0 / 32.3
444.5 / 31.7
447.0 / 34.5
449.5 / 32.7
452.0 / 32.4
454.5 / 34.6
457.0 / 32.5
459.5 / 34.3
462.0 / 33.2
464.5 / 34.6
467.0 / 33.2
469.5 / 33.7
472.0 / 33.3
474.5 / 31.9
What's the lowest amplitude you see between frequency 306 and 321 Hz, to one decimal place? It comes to 36.5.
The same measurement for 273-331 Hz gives 32.9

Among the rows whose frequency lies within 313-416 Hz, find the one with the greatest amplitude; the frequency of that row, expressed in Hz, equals 314.5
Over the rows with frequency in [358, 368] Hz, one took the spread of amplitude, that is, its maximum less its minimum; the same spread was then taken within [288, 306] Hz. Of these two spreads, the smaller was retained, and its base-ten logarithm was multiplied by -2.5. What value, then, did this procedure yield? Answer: -0.3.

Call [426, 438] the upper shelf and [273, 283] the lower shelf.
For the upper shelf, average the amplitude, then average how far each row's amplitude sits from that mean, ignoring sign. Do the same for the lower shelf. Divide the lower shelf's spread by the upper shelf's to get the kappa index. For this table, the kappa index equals 0.6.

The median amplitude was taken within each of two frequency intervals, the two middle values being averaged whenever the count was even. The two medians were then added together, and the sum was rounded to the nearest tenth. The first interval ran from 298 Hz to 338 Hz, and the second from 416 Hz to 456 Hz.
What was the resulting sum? 70.0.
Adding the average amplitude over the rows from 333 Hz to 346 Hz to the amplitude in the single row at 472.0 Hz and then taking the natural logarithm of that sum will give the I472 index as 4.10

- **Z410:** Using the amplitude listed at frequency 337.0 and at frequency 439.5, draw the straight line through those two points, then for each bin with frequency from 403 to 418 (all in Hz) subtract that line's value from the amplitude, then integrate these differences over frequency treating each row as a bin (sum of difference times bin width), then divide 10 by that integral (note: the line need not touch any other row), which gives 0.30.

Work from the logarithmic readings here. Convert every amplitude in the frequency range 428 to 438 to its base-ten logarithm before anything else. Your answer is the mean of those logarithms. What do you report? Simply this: 1.50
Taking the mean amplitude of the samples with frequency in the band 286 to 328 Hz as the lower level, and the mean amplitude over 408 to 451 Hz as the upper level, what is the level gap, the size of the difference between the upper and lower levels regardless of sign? 3.6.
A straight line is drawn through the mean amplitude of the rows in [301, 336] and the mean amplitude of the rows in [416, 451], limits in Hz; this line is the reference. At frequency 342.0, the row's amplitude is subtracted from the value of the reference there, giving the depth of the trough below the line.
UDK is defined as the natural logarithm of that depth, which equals 2.9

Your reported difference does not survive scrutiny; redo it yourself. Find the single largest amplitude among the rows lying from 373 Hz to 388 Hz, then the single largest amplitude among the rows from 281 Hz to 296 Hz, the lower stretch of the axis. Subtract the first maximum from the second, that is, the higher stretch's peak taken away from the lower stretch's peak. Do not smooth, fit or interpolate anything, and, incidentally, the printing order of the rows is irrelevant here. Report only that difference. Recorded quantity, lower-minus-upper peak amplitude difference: 0.0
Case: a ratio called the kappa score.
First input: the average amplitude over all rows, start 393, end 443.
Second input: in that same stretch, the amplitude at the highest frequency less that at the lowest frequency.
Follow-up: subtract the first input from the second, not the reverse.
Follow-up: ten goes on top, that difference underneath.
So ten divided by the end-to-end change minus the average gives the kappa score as -0.286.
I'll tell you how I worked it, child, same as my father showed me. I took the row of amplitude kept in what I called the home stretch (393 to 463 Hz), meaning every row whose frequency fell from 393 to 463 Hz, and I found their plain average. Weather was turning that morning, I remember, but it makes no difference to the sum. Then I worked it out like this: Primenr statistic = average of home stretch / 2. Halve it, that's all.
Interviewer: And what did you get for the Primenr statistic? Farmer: 16.60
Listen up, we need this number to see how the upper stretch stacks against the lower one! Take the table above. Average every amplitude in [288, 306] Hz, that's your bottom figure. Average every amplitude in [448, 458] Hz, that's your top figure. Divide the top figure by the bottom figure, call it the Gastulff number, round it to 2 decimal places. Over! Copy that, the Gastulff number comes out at 0.95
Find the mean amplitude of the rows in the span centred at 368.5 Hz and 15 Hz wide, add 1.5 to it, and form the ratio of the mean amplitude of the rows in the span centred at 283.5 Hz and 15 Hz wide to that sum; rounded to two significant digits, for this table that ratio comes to 0.98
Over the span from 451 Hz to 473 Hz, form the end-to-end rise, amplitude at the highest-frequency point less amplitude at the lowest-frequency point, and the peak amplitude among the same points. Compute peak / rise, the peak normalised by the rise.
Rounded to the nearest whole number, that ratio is 38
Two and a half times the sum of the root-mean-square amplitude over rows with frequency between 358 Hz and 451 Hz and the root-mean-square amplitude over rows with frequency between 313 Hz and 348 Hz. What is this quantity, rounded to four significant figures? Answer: 169.5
